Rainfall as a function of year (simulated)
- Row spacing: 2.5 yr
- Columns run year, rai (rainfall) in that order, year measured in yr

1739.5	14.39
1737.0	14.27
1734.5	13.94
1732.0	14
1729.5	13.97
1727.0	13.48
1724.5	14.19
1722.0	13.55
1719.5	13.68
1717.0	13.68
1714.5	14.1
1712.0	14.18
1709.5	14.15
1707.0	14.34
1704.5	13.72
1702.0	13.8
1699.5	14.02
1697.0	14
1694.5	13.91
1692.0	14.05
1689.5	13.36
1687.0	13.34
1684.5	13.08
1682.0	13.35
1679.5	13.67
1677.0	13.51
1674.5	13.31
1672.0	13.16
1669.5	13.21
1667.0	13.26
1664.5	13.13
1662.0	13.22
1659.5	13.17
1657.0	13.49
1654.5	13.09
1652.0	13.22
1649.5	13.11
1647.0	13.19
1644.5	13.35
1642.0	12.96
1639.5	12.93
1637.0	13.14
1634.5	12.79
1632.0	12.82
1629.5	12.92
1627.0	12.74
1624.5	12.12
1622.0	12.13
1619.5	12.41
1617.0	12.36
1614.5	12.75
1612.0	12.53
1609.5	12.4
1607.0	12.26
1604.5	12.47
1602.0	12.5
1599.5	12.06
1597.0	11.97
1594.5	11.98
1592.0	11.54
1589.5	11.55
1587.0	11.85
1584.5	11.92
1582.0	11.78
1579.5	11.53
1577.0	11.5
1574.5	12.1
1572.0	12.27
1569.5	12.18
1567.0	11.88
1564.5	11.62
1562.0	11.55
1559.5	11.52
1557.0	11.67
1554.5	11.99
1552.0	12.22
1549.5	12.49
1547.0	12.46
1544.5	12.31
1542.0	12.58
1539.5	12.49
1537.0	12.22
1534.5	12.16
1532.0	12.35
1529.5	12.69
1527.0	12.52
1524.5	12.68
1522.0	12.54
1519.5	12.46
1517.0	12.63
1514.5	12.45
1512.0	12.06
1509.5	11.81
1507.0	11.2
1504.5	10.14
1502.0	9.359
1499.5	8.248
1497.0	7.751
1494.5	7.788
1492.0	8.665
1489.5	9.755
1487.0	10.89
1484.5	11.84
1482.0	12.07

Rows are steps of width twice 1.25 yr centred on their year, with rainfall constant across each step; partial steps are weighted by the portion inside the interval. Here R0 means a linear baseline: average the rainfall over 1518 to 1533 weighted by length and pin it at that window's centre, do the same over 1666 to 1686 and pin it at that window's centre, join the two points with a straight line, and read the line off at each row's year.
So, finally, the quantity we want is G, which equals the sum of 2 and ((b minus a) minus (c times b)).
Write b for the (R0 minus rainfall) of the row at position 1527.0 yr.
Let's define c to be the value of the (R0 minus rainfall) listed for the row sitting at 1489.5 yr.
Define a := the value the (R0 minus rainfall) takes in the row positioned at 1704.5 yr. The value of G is 2.2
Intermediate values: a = -0.25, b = 0.0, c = 2.6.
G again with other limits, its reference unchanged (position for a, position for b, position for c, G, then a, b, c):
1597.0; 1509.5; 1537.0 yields 1.5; 0.94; 0.7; 0.4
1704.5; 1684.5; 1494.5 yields 1.2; -0.25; 0.3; 4.6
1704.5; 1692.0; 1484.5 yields 1.9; -0.25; -0.6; 0.5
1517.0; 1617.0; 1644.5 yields 2.9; -0.13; 0.7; -0.2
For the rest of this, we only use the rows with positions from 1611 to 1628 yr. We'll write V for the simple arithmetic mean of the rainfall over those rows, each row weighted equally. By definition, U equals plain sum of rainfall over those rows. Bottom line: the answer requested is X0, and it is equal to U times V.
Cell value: 1082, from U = 87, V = 12.4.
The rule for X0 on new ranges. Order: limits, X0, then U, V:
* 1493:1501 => 189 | 24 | 7.9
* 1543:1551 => 463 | 37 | 12.4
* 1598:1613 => 918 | 74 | 12.4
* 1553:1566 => 681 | 58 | 11.7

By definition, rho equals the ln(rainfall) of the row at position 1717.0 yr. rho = 2.62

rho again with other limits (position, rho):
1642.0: 2.56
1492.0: 2.16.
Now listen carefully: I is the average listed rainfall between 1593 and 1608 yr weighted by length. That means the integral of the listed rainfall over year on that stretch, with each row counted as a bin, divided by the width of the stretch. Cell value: 12.2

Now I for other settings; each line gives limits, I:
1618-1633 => 12.5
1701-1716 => 14.0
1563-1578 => 11.9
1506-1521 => 12.1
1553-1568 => 11.7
